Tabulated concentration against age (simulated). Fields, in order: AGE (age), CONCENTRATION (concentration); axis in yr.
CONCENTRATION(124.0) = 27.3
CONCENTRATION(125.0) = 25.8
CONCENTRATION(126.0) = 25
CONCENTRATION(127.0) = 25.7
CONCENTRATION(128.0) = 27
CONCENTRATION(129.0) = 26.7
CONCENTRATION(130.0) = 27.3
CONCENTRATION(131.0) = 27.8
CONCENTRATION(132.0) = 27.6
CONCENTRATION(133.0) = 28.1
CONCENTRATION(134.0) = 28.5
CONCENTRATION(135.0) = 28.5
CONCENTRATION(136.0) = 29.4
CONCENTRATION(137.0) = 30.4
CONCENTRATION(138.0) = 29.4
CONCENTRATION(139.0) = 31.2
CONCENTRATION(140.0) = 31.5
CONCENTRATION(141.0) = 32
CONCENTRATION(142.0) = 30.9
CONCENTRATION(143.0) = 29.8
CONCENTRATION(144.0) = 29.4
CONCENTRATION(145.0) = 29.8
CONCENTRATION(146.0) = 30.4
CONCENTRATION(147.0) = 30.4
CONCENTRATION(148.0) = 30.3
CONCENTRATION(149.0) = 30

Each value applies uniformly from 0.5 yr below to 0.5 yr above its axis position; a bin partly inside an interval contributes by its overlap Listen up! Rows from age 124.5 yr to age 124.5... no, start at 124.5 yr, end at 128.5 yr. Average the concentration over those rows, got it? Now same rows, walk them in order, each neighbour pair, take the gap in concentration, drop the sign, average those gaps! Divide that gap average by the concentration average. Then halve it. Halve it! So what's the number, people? 0.018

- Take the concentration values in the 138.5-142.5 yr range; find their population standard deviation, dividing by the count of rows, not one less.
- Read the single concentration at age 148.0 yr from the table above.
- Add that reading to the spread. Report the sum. 30.7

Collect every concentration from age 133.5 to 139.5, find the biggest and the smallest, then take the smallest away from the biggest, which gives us 2.7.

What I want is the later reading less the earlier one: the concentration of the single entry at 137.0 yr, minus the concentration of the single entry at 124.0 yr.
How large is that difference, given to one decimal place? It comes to 3.1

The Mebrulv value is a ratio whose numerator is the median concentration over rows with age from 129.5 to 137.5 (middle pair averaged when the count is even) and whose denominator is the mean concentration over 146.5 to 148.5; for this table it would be 0.932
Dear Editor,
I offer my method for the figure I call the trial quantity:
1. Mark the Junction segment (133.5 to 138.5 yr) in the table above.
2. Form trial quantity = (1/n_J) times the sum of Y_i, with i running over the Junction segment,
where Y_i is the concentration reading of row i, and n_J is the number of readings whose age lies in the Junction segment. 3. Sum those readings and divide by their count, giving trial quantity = 29.2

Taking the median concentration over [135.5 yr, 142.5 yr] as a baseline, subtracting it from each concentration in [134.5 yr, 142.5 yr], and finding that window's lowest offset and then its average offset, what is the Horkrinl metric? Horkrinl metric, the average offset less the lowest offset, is 1.9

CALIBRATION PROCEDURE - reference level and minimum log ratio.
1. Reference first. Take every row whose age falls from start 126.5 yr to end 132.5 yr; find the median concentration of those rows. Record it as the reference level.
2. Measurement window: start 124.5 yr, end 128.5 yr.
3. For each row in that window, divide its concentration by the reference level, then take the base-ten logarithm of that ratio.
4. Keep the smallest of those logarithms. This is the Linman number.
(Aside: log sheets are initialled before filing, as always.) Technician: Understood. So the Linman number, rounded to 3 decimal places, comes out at -0.036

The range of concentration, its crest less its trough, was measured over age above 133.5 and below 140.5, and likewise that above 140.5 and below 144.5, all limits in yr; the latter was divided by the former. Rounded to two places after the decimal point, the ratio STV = 0.87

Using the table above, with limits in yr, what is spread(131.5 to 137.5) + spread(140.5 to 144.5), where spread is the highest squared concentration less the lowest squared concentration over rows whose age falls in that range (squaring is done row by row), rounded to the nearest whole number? 322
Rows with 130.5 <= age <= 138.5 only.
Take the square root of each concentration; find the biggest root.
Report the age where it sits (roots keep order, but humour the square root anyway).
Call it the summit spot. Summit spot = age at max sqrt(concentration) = 137.0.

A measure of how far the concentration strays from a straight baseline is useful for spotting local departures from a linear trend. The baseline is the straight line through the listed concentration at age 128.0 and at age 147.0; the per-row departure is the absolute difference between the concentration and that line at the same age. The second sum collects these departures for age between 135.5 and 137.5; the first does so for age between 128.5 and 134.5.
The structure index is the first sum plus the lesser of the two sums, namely 3.1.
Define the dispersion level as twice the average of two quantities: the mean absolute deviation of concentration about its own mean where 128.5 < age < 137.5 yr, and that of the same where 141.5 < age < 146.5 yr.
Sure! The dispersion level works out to 1.31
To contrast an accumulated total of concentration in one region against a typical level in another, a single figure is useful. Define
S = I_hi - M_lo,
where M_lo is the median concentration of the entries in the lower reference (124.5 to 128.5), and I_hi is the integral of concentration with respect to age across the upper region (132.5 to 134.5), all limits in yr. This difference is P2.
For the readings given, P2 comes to 31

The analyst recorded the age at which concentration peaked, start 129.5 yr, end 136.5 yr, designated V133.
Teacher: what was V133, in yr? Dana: 136.0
